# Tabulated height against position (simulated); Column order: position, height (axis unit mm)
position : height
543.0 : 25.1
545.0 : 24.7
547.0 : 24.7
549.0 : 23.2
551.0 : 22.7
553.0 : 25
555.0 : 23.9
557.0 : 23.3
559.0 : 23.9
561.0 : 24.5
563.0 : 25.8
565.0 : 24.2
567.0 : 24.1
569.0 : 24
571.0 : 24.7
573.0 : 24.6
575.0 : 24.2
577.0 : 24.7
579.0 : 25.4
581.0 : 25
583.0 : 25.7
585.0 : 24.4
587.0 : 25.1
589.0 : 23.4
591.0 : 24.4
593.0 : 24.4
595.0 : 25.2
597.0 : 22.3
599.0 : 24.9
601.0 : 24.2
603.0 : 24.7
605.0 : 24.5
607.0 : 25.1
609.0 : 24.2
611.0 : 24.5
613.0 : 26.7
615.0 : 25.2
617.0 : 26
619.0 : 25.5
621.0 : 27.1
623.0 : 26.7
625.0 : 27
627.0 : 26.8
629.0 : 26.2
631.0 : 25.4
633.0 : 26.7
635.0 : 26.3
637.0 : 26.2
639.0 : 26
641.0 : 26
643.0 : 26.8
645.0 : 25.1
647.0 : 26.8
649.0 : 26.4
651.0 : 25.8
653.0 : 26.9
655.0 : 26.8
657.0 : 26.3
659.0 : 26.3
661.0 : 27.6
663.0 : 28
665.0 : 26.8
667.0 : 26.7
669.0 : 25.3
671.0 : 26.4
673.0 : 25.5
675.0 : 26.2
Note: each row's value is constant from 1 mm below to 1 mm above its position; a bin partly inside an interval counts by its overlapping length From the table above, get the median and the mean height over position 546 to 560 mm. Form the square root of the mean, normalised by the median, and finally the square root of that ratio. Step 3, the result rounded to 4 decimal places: 0.4519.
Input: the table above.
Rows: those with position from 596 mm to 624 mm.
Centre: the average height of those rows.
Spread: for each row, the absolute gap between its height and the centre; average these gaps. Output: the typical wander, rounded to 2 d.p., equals 0.93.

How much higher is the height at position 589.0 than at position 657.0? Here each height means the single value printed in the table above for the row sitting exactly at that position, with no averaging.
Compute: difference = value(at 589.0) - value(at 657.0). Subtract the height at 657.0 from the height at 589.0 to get -2.9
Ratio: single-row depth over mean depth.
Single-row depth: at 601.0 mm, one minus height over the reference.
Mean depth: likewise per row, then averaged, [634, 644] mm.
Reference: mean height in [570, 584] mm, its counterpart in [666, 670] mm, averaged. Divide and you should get -1.54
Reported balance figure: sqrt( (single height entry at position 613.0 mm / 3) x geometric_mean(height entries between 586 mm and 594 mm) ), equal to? 14.7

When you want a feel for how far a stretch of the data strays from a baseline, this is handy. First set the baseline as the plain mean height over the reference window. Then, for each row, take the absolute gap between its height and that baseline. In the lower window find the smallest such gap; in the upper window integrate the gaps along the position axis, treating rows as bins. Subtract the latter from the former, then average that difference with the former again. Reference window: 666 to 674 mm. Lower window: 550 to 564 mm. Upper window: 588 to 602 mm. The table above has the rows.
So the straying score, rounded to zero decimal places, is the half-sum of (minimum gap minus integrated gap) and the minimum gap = -13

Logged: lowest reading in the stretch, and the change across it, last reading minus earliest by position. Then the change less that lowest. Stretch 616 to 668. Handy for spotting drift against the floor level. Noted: -24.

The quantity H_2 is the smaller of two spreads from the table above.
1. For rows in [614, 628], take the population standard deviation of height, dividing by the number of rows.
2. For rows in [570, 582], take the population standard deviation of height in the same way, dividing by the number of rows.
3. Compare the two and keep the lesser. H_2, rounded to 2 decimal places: 0.37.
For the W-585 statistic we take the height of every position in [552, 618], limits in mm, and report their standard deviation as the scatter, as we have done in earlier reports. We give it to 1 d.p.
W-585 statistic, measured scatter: 0.8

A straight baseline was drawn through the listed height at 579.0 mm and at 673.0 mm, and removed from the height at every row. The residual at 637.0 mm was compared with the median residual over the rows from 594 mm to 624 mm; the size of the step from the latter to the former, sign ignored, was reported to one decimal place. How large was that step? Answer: 1.1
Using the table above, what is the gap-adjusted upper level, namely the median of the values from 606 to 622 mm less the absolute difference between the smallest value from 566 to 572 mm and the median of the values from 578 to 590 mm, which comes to 24.3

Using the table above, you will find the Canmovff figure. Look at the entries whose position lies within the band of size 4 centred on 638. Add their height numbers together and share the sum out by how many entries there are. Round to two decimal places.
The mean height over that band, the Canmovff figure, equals 26.10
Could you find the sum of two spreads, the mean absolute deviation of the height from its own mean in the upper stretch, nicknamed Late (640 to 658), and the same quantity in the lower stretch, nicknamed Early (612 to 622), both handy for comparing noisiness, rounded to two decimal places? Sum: 1.10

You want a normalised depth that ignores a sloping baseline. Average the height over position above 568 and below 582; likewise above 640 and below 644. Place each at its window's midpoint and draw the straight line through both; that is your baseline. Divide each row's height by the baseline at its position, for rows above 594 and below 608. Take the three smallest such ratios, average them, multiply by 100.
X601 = 93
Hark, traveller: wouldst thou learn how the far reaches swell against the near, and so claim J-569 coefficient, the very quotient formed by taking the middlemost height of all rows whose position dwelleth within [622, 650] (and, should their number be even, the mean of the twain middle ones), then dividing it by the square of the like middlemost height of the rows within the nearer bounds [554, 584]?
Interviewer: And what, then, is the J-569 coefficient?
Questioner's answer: 0.0439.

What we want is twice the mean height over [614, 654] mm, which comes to 52.5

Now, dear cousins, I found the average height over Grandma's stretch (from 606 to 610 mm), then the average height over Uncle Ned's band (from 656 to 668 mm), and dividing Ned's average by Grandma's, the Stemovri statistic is 1.09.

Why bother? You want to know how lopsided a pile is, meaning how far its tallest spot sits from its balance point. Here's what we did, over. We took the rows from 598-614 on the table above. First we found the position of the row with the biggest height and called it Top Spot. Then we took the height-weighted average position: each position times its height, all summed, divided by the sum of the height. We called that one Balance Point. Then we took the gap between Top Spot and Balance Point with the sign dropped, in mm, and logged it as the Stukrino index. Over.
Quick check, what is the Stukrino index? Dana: 6.9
